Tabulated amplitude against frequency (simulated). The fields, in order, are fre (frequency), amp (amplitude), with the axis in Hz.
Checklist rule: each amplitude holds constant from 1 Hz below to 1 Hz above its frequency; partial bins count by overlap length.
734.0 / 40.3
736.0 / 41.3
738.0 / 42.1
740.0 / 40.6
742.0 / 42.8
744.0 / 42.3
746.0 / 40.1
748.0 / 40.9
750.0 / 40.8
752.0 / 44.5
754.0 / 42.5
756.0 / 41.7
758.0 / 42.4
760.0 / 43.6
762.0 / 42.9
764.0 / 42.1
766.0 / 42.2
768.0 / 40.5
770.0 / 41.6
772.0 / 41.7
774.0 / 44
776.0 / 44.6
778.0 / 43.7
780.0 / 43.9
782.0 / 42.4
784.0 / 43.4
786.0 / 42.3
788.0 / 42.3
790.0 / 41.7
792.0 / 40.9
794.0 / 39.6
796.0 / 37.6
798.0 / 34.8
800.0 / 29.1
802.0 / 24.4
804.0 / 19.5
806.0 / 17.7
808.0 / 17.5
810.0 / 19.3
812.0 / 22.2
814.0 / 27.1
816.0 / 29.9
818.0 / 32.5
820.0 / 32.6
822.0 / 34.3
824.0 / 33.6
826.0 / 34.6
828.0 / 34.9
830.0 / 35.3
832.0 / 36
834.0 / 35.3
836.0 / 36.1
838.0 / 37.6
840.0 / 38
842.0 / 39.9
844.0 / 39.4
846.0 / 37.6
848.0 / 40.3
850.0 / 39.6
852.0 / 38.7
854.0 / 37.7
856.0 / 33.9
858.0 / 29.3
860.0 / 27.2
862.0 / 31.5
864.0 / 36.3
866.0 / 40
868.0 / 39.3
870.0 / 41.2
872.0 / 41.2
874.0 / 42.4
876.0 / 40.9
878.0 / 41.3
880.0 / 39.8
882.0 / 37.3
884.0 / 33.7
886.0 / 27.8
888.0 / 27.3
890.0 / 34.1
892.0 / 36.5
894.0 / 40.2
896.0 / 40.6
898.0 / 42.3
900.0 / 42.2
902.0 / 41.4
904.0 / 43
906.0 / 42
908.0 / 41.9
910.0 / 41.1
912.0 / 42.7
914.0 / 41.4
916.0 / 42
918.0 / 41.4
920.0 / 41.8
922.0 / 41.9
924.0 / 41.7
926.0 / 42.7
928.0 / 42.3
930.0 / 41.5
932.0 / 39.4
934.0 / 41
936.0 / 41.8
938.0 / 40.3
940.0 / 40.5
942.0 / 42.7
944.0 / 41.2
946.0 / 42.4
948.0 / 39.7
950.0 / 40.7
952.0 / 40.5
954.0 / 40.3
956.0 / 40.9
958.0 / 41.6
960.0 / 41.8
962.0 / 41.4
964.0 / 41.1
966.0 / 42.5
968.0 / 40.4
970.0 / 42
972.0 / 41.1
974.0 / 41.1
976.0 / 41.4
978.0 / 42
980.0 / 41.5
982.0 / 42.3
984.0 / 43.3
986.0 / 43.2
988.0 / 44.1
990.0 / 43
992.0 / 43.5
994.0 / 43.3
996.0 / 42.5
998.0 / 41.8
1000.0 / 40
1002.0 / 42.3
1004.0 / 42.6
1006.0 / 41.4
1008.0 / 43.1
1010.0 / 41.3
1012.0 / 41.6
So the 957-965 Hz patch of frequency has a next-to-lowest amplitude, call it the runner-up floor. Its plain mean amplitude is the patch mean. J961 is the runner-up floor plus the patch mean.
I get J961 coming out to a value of 83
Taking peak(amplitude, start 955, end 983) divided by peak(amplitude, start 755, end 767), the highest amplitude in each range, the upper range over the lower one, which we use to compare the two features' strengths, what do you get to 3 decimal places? 0.975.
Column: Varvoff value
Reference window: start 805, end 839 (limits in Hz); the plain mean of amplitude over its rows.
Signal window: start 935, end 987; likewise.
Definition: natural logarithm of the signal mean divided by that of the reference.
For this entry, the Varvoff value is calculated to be 0.31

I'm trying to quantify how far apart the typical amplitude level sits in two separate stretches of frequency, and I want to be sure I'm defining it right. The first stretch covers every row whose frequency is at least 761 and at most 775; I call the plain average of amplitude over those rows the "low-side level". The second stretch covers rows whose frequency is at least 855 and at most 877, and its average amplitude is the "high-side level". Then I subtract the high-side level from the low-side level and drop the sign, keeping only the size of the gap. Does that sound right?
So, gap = 5.5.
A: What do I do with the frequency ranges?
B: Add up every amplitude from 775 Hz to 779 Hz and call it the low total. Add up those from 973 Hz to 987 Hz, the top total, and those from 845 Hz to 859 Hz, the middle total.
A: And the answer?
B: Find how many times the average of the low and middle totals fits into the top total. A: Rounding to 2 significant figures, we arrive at 1.7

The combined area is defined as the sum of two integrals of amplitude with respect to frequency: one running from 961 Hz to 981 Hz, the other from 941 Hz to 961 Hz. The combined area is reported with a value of 1653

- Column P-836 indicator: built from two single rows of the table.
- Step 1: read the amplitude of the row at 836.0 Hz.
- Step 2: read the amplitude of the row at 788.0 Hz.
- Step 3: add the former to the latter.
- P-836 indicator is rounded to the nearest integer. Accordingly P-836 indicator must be 78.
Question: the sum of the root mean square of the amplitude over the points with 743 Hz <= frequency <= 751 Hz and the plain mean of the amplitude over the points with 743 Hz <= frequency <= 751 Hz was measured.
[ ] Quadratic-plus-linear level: 82.1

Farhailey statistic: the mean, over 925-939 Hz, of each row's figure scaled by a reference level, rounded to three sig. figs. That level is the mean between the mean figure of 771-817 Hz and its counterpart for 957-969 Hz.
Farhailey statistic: 1.09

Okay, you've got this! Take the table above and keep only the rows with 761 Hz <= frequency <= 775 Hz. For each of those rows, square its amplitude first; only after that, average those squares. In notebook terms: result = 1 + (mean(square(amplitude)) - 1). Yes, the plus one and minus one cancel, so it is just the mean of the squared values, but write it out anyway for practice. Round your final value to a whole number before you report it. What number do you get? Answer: 1777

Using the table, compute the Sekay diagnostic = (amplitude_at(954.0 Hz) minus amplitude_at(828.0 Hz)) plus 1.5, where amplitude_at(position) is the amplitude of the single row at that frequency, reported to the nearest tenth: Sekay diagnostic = 6.9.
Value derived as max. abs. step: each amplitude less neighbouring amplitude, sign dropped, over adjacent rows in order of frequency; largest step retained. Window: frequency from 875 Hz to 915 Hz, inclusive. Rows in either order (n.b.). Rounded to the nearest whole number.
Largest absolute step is 7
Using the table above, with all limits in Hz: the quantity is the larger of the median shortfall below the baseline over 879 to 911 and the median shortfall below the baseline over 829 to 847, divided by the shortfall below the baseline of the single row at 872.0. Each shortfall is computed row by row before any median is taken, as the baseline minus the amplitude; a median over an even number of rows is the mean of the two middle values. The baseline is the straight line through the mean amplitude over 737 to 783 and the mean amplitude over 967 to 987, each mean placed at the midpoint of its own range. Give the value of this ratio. 5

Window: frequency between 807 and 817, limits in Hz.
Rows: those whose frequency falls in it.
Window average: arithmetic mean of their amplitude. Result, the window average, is 23.2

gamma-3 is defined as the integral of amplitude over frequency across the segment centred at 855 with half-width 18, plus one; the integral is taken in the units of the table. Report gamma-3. 1338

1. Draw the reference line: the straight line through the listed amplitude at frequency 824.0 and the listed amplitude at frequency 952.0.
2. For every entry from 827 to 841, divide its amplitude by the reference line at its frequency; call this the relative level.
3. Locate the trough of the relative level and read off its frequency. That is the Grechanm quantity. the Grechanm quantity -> 828.0 Hz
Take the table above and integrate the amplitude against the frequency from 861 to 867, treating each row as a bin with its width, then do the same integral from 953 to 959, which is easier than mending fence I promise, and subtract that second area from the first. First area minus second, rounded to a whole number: -30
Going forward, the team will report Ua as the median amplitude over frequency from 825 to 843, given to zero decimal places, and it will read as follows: 36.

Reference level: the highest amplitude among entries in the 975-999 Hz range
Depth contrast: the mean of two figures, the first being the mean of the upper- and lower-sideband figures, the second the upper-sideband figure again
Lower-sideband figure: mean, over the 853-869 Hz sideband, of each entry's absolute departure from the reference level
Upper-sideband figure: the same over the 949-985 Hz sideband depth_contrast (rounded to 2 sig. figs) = 4.4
